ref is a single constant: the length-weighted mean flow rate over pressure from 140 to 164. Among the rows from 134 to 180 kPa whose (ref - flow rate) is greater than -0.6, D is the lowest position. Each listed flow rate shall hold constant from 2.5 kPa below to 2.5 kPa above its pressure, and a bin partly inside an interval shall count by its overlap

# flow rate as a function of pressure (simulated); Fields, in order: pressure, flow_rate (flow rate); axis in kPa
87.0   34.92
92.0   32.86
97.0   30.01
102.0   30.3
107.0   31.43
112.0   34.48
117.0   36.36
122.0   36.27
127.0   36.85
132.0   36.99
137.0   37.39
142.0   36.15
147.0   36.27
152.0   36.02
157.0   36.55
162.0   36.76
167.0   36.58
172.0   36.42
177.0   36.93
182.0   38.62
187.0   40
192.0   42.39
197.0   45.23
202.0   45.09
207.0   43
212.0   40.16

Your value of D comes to 142.0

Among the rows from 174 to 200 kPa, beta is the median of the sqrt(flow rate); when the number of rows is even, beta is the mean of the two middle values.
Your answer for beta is 6.32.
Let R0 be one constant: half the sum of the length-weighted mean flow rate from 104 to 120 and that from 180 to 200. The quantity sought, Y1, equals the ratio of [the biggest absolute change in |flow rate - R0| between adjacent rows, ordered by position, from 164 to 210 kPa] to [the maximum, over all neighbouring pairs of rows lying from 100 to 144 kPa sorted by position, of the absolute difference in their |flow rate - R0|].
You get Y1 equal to 0.9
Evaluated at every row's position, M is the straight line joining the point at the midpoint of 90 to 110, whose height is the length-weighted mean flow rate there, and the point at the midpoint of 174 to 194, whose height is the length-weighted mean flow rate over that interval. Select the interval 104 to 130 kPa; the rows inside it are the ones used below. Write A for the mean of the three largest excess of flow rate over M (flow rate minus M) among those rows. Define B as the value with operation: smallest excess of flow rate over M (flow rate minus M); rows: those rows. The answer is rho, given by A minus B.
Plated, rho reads 3.61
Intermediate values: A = 3.2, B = -0.4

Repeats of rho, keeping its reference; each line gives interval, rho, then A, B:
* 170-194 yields 2.46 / 0.7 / -1.8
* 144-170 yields 1.15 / 0.0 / -1.1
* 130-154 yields 2.28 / 2.1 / -0.2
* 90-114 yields 2.46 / 1.4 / -1.1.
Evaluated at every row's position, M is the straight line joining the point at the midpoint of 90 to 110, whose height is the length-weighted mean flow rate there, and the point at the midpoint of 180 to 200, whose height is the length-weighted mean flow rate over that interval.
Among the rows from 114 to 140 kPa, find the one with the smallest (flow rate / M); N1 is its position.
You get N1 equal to 137.0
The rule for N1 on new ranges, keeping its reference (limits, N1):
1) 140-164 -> 162.0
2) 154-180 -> 177.0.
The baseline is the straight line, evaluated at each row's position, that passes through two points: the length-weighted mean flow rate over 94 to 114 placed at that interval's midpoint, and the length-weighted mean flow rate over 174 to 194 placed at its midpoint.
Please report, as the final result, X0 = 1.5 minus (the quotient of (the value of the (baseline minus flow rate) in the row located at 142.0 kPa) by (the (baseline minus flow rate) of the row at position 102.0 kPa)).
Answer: 2.4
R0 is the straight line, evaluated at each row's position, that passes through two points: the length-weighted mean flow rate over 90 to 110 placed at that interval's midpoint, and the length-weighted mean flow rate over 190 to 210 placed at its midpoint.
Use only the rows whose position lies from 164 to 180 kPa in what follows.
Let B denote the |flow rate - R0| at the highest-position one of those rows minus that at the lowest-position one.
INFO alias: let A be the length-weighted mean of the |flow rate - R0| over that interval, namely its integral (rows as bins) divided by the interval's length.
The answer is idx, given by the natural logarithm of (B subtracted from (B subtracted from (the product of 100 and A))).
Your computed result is 5.88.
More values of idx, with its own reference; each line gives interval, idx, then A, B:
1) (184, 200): 5.02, 1.5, -0.5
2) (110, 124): 5.47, 2.4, 0.5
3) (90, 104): 5.04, 1.5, -1.5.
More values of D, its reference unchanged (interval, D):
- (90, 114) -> 92.0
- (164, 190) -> 167.0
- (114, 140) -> 117.0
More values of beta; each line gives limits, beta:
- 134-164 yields 6.03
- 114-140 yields 6.07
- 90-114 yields 5.61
